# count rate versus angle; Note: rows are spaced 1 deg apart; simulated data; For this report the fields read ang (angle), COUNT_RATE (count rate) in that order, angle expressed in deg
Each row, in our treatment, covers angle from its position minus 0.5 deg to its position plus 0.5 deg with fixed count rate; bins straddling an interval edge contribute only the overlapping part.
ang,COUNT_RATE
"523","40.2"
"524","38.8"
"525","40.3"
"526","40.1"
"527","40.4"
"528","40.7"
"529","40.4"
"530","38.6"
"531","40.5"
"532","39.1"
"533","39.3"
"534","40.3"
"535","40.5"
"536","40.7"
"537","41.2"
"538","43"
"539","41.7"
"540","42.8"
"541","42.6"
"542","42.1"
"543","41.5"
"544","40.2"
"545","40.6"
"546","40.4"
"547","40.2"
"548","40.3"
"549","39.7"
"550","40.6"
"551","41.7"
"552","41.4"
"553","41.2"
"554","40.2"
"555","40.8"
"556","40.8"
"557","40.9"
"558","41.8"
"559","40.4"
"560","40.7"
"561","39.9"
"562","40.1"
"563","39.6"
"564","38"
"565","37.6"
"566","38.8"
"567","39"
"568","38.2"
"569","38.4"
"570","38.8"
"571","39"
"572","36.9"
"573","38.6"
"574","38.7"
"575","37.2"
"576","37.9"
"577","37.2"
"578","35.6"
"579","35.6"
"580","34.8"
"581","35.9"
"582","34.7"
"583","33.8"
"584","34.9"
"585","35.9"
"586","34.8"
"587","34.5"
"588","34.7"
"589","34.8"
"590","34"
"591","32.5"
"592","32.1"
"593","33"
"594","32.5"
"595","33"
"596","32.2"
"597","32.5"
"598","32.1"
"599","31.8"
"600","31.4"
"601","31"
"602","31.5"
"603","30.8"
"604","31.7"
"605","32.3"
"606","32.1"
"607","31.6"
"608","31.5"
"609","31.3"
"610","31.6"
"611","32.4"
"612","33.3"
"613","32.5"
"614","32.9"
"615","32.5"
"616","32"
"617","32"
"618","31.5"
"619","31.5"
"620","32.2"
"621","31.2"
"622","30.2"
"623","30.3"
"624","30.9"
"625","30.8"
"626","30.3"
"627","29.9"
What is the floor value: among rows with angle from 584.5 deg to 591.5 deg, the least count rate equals 32.5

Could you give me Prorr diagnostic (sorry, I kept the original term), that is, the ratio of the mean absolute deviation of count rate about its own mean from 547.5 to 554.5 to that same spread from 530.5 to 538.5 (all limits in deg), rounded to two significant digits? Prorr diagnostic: 0.76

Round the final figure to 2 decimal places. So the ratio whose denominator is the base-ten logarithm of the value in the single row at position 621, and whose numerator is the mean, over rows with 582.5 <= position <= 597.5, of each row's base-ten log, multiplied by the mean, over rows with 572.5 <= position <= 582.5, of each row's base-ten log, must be 1.60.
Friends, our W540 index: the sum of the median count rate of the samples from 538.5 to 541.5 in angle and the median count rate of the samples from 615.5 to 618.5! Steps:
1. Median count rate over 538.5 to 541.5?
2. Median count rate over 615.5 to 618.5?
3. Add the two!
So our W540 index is 74.6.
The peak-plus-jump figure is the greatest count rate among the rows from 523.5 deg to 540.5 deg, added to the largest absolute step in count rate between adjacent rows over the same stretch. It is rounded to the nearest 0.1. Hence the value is 44.9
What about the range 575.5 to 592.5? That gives 39.5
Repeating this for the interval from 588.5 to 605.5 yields 36.3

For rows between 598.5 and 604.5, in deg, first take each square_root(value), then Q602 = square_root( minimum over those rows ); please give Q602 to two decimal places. 2.36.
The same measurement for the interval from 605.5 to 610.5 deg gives 2.37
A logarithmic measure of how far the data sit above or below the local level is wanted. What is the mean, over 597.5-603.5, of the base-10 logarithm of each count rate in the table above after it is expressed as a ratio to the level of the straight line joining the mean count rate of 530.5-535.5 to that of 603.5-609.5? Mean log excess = -0.013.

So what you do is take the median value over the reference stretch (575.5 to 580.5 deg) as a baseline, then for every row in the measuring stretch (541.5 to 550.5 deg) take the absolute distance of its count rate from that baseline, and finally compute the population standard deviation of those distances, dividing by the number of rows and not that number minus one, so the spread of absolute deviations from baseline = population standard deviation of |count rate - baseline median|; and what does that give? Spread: 0.69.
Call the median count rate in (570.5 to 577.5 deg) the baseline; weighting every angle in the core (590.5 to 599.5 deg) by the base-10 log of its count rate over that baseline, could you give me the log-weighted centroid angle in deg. 595.1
